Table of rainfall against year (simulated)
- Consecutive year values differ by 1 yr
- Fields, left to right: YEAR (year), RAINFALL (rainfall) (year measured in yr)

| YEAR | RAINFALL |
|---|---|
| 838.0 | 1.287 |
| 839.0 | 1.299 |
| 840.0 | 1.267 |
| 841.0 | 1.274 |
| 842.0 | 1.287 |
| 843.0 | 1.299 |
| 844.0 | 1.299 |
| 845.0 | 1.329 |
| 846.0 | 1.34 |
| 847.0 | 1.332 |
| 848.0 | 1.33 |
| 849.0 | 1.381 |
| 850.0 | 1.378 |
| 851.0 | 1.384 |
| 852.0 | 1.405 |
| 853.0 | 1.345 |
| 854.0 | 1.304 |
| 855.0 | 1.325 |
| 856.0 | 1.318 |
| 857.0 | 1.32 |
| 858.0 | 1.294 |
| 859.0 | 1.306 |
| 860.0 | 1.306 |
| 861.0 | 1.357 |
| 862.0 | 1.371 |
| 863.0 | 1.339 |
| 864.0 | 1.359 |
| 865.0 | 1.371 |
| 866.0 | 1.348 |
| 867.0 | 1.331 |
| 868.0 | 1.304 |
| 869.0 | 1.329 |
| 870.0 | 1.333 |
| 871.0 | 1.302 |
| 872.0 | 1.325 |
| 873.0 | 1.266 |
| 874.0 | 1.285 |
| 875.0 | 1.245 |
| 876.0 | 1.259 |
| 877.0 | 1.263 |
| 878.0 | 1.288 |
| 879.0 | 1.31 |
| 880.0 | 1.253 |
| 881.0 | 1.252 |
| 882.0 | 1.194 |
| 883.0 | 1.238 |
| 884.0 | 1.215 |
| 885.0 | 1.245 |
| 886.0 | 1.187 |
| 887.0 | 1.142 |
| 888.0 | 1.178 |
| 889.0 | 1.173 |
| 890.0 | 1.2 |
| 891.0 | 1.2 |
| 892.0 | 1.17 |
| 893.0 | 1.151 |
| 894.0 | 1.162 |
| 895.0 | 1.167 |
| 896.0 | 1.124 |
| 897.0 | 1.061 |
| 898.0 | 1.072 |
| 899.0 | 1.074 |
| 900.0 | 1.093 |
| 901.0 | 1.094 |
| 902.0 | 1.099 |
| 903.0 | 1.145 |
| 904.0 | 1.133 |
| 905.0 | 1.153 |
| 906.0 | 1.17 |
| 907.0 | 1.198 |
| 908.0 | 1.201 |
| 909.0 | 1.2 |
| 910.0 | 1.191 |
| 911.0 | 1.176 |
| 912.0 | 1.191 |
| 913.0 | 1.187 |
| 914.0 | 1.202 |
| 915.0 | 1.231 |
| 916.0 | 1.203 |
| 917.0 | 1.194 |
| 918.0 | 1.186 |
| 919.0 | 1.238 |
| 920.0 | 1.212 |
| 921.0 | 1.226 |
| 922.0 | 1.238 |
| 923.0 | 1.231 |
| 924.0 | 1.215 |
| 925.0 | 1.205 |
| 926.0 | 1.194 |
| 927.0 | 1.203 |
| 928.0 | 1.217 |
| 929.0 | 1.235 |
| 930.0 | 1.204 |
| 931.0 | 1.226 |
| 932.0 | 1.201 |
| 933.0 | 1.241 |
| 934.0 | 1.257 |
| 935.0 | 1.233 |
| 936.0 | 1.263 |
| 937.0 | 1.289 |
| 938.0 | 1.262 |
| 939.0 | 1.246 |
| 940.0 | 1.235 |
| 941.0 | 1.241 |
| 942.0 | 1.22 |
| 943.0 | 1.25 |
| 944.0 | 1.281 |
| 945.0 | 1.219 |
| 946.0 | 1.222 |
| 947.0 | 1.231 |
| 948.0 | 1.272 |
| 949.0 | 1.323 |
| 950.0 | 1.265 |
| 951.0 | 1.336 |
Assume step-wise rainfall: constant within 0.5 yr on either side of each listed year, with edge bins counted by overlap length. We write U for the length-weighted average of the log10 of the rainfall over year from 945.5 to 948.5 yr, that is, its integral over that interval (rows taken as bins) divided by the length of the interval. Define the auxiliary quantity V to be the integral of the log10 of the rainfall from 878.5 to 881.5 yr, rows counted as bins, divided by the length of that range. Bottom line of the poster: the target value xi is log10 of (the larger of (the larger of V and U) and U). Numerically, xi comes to -0.98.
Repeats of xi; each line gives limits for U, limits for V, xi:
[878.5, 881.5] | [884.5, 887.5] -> -0.98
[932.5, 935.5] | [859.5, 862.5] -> -0.89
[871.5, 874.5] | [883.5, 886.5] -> -0.95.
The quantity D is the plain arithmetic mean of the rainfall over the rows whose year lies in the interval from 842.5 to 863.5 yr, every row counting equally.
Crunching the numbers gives 1.34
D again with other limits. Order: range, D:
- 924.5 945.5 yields 1.23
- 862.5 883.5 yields 1.29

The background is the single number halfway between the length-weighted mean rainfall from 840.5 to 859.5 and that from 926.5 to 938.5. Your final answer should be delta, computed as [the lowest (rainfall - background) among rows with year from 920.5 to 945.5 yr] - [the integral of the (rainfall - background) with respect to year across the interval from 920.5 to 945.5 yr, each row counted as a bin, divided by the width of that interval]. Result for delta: -0.039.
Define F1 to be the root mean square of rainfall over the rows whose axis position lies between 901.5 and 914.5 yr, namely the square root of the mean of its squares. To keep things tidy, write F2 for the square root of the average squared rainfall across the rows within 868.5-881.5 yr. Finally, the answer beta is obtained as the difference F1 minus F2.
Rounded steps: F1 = 1.173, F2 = 1.29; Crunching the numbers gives -0.11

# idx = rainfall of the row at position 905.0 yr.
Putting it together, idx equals 1.153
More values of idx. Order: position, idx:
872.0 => 1.325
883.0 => 1.238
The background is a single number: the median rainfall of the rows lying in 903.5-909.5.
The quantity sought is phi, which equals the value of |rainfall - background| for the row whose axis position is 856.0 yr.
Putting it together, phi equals 0.13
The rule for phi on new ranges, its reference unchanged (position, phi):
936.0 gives 0.08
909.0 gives 0.02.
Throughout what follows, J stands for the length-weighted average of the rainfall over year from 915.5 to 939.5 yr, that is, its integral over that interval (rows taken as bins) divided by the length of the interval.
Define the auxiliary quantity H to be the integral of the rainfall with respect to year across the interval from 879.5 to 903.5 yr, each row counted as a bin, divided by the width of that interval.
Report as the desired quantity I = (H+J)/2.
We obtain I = 1.19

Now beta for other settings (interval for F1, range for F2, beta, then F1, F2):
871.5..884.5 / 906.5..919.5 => 0.06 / 1.261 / 1.20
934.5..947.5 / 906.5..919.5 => 0.05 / 1.246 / 1.20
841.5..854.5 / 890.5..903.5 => 0.22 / 1.340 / 1.12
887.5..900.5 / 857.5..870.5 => -0.19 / 1.141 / 1.33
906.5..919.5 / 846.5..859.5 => -0.14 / 1.200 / 1.34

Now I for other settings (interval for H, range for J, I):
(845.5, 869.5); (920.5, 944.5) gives 1.29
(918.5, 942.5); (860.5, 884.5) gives 1.26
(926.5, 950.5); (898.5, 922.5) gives 1.21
